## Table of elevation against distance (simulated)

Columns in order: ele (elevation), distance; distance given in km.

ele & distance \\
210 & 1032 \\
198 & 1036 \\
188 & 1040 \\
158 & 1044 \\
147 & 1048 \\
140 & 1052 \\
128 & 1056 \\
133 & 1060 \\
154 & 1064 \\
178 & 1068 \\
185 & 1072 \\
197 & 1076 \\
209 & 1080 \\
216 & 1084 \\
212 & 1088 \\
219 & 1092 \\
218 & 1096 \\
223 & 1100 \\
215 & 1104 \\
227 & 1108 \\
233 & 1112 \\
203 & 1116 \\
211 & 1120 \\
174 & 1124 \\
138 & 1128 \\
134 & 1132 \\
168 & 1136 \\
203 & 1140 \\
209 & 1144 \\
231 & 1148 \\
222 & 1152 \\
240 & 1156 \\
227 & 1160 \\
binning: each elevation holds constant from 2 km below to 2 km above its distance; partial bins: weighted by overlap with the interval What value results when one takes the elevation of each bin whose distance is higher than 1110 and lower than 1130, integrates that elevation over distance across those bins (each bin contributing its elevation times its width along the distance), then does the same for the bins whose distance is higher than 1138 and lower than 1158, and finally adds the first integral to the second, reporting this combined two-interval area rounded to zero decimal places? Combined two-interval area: 8256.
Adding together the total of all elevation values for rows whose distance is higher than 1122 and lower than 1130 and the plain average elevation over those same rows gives 468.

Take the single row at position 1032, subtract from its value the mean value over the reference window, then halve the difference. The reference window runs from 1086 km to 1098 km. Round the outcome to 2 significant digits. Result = -3.2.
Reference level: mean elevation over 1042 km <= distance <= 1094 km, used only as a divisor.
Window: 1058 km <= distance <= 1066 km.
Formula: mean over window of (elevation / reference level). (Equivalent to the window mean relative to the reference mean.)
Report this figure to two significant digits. 0.82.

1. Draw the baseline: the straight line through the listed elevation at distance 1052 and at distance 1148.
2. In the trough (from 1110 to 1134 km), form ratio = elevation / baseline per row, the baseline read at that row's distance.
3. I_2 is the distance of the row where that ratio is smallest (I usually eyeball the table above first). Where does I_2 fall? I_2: 1132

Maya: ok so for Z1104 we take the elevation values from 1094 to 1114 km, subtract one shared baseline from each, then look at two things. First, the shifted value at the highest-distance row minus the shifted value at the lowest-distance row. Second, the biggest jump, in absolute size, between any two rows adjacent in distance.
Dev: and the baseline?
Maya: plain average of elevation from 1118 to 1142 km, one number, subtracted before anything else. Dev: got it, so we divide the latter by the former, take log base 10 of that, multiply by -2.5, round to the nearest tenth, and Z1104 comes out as 0.2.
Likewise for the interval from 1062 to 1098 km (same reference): 1.1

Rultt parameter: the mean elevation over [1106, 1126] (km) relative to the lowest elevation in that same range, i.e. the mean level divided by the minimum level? 1.20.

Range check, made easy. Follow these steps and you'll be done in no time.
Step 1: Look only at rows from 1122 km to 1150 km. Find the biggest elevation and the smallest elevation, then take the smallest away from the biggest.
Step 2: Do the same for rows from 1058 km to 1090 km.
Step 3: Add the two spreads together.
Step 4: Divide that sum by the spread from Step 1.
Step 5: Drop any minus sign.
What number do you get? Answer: 1.9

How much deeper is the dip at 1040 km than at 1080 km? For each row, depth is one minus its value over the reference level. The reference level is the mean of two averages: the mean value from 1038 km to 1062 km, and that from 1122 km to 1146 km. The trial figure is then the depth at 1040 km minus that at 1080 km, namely 0.13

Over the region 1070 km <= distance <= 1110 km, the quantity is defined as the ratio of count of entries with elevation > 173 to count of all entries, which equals 1.0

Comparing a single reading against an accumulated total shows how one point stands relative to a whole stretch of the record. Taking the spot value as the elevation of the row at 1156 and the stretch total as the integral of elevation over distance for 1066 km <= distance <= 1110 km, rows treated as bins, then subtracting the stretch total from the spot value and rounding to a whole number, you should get -8956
